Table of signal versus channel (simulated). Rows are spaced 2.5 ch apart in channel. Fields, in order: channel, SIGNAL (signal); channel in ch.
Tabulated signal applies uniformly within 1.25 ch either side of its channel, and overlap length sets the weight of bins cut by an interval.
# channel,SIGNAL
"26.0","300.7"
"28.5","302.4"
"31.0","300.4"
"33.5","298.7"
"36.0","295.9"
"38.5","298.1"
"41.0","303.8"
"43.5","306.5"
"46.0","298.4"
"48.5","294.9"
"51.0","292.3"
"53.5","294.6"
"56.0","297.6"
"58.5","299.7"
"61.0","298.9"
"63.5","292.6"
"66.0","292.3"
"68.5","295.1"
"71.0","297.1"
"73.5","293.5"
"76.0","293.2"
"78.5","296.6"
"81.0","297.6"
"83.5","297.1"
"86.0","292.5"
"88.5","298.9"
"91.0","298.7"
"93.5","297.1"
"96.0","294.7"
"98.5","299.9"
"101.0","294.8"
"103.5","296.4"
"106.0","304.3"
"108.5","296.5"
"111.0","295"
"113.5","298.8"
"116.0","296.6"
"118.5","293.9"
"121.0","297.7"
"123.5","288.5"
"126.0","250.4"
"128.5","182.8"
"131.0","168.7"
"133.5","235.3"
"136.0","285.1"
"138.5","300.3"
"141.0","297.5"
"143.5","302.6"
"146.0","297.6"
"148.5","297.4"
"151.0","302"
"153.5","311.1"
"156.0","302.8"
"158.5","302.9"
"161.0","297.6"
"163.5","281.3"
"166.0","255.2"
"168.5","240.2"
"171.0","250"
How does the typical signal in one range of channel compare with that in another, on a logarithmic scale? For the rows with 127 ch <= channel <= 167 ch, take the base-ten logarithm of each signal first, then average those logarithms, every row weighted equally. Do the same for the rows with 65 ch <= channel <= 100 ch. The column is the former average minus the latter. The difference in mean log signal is -0.036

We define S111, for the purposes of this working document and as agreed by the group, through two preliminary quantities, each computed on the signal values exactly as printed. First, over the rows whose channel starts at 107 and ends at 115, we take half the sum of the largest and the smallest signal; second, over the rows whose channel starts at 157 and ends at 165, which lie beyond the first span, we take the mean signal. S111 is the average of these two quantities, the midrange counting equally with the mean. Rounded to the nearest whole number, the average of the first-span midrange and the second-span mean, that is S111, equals 295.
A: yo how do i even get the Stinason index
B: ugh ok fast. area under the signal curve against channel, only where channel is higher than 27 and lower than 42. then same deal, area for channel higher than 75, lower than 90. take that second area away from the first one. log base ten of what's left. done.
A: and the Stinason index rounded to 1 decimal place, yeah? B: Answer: 1.8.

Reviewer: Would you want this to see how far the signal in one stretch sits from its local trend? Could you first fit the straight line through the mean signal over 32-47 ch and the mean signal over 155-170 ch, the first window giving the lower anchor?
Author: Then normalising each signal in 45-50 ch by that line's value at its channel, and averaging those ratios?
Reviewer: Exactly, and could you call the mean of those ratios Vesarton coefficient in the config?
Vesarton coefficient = 0.99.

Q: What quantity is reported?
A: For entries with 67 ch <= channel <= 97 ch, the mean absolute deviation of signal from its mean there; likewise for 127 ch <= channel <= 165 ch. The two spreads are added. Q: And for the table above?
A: 35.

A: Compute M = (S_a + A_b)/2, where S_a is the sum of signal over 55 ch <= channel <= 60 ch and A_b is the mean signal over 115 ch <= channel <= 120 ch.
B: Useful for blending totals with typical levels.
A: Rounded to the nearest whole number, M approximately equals 446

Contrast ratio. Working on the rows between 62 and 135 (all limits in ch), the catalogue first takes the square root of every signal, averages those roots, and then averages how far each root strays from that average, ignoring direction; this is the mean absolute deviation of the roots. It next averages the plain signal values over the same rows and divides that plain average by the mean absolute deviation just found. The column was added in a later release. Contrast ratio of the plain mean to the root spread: 429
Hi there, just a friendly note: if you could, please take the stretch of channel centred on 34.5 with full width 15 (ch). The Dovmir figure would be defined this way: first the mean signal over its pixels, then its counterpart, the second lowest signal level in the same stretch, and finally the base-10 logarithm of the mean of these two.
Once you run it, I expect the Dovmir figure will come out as 2.48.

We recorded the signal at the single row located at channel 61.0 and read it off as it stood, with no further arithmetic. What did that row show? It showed 298.9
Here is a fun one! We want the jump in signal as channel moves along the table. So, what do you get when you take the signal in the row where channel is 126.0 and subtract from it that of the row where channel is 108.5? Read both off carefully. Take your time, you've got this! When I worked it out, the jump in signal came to -46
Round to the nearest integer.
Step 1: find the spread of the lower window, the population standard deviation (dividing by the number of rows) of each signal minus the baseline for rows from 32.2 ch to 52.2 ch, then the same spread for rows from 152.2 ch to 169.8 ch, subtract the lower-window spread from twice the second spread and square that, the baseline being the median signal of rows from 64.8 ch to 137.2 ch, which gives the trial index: 2090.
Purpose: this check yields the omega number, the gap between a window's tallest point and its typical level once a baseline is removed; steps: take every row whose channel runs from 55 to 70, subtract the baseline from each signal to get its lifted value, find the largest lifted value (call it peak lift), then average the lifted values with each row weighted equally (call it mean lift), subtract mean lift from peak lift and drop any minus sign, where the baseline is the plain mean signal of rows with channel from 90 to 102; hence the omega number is 3.7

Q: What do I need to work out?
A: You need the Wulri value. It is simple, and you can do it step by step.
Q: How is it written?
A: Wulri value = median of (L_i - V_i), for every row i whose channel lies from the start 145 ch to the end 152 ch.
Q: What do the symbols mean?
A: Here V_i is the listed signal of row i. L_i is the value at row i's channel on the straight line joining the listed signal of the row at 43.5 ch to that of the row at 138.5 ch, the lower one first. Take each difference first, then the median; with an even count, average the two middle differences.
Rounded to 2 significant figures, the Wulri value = 2.2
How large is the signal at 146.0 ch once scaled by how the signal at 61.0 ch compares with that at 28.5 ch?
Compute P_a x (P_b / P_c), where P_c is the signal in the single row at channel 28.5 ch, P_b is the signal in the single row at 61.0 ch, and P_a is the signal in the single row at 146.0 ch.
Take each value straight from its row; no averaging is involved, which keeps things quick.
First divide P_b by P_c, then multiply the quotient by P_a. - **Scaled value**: 294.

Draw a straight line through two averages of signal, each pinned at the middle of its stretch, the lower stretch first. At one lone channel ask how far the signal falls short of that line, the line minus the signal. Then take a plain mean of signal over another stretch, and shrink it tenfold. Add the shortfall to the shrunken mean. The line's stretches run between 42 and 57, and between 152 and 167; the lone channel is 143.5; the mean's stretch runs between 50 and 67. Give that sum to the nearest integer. 20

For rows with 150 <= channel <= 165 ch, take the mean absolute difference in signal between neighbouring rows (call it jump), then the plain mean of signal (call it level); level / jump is 38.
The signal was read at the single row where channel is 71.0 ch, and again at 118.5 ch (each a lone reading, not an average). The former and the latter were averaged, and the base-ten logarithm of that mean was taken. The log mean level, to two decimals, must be 2.47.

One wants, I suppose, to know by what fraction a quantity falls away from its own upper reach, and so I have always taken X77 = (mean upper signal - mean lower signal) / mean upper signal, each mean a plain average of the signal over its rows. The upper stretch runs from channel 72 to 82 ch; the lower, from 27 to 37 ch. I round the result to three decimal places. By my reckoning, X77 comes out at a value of -0.014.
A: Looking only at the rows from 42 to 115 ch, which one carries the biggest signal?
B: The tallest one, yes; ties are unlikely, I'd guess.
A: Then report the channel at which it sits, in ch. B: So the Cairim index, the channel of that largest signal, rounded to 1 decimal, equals 43.5 ch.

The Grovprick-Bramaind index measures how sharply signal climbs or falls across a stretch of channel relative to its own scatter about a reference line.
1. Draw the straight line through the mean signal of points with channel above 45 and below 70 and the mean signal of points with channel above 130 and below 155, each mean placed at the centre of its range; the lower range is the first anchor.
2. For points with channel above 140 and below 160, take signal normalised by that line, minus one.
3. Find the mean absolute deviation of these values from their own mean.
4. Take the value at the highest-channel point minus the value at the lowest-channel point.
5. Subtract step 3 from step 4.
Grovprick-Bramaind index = 0.02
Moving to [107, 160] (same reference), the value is -0.04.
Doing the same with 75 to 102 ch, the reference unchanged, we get 0.01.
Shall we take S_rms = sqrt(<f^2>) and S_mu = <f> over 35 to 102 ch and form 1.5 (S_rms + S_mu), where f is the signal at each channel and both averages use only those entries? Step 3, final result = 890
